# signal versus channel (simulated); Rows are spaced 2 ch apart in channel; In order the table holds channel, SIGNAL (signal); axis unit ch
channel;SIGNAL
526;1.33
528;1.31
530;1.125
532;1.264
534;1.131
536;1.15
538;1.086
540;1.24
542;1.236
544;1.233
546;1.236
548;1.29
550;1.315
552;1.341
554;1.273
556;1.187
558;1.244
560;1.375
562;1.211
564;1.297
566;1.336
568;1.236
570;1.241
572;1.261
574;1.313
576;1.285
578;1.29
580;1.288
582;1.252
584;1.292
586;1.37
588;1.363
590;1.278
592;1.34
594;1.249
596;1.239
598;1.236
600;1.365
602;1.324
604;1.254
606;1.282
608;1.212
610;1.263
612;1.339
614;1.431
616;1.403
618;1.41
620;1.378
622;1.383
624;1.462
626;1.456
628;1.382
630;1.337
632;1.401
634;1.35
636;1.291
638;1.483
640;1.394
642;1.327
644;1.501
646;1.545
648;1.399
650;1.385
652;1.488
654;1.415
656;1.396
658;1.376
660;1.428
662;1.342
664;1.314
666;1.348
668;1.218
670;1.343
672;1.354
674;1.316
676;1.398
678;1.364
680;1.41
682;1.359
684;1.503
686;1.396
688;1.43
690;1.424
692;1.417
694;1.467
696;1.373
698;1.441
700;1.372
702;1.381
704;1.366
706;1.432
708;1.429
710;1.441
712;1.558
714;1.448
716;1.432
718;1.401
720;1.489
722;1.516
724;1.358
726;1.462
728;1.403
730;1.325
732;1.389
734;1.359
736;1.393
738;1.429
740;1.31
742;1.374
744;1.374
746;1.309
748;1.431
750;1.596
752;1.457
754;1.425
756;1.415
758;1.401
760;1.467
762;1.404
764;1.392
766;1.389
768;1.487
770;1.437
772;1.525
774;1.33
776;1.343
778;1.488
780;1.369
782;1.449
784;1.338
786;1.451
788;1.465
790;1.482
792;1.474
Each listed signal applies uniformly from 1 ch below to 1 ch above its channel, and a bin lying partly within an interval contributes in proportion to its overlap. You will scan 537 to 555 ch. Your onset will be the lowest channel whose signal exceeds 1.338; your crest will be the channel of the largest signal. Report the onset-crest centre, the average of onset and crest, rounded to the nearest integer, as 552 ch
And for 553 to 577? 560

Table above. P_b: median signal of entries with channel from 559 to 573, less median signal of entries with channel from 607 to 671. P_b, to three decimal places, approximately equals -0.123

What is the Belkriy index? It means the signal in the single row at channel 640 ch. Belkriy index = 1.394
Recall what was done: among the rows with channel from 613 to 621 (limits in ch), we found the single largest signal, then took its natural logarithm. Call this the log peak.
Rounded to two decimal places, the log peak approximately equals 0.36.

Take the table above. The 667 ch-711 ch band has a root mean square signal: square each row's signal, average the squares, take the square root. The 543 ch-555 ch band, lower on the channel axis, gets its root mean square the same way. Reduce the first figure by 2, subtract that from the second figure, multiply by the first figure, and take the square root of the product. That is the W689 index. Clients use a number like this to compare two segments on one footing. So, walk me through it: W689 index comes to 1.62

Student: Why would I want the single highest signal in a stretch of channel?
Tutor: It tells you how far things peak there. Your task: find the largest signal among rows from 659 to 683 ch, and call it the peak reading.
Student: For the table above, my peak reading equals 1.428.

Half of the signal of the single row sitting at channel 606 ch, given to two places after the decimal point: 0.64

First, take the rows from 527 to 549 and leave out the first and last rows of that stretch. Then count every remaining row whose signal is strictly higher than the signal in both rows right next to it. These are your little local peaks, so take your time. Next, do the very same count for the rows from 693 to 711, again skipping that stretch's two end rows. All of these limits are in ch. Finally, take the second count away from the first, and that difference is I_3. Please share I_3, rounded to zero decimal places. 0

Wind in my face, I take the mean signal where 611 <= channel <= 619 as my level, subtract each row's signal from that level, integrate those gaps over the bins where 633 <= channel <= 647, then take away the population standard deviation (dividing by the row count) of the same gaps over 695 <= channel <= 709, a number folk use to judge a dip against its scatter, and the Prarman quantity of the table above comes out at -0.3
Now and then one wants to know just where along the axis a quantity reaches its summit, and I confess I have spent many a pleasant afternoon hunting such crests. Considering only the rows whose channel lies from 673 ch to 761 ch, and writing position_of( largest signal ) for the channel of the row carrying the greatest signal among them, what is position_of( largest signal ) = 750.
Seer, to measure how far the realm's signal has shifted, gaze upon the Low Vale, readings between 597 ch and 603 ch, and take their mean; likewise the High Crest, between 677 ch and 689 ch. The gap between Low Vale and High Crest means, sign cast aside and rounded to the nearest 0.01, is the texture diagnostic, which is 0.10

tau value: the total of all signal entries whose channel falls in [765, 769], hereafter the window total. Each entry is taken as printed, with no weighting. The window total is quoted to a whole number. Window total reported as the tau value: 3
